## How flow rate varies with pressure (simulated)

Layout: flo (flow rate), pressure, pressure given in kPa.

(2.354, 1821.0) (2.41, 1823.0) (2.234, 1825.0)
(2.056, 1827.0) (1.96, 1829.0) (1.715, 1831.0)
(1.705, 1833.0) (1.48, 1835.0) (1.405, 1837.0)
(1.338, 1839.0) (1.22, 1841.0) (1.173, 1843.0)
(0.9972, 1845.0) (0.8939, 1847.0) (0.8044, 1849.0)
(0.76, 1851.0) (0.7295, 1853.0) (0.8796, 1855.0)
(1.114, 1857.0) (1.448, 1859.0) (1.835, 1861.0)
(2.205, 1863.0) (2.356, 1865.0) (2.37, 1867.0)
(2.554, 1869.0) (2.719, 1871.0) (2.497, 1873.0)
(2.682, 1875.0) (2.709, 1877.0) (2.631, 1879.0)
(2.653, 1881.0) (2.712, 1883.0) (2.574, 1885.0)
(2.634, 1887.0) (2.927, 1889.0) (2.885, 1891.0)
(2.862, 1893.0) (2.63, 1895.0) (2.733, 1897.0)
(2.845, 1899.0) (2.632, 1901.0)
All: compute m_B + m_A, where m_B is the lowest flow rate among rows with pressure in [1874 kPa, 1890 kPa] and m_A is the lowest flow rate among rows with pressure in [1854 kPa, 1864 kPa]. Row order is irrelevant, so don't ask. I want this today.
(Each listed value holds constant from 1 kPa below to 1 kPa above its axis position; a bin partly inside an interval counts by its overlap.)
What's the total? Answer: 3.45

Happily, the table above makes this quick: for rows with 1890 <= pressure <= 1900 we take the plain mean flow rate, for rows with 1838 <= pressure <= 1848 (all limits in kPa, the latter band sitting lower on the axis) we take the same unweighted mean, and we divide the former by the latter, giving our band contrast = 2.48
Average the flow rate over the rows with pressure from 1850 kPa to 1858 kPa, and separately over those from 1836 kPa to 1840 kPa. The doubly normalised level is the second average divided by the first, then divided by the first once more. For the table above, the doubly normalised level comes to 1.8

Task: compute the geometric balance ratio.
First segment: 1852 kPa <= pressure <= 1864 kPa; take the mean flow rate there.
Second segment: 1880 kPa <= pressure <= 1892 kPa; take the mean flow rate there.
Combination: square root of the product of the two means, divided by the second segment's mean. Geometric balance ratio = 0.71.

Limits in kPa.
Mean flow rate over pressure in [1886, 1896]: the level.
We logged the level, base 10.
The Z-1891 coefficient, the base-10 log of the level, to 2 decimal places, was 0.45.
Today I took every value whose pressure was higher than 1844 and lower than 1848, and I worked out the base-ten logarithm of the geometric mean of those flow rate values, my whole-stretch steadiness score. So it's -0.02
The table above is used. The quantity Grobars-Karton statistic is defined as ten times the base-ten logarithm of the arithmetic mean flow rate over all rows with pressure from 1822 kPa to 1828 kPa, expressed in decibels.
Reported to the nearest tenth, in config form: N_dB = 3.5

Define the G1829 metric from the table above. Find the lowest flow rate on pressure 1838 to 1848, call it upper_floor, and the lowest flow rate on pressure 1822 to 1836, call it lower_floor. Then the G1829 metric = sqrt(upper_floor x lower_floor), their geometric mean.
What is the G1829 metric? 1.2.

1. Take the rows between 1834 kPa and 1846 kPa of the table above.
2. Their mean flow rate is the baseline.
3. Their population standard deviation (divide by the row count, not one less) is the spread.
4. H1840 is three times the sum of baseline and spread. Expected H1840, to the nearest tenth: 4.3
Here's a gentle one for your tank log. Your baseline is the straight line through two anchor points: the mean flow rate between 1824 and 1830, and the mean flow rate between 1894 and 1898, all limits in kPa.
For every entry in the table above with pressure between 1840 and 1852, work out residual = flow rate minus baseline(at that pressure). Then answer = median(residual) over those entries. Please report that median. -1.3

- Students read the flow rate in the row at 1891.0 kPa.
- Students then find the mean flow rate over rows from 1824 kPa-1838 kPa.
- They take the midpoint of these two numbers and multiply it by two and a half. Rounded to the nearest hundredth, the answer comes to 5.85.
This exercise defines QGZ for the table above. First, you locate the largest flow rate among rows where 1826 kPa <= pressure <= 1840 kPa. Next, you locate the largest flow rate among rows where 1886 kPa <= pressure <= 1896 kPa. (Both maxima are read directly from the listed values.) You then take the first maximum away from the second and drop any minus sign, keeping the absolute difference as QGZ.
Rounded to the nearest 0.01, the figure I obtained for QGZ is 0.87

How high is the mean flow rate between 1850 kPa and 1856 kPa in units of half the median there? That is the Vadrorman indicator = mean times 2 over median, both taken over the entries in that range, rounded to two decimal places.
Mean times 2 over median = 2.08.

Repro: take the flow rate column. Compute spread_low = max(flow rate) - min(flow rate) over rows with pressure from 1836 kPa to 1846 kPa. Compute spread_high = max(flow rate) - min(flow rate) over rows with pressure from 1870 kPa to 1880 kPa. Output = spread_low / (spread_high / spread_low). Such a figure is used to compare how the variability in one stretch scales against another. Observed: 1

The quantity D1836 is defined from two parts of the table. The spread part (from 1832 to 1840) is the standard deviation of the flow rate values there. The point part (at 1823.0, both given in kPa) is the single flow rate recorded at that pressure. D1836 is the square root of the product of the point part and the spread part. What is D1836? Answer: 0.6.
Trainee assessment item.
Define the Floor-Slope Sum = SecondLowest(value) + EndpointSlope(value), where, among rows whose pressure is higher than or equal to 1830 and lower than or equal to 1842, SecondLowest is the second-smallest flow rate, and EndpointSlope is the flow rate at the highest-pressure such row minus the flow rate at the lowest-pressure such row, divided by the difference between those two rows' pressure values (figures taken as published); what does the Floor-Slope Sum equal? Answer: 1.3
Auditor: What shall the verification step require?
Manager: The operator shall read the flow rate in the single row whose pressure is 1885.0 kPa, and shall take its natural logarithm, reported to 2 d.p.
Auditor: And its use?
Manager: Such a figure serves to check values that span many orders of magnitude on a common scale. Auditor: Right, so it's 0.95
